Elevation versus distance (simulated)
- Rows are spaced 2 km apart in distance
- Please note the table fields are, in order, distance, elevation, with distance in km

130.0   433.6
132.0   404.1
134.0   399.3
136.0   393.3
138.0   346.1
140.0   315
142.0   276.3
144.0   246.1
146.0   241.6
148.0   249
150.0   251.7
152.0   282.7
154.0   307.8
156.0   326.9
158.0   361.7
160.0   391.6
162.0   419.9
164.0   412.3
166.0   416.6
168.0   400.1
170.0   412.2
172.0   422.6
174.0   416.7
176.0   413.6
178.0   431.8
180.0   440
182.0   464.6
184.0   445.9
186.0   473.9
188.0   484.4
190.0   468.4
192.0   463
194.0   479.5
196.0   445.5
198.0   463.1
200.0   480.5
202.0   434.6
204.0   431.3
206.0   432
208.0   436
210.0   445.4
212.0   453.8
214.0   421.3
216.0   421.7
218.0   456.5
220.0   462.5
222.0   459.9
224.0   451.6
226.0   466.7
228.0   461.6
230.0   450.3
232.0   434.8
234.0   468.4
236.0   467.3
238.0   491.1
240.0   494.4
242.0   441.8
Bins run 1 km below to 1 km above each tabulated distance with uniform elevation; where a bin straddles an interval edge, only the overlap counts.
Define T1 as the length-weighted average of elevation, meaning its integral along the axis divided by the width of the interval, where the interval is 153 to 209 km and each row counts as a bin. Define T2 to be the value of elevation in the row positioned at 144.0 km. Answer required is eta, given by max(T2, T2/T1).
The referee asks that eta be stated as 246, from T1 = 428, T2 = 246.1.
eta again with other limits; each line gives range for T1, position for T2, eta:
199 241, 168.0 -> 400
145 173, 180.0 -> 440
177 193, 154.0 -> 308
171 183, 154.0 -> 308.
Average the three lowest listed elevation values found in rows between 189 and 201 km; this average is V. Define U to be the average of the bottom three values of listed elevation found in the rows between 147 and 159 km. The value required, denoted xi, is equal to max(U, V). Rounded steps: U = 261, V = 457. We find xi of 457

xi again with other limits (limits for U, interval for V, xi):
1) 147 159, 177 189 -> 439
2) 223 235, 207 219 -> 446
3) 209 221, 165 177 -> 429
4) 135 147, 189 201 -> 457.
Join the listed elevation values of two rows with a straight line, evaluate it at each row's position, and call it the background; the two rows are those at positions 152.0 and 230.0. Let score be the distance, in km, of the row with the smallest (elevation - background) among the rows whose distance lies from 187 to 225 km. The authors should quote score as 216.0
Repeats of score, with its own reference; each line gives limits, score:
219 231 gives 230.0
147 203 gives 150.0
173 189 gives 176.0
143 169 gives 146.0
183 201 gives 196.0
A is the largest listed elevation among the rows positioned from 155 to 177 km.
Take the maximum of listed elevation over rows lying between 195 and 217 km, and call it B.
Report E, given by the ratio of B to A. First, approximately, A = 422.6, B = 480.5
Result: 1.14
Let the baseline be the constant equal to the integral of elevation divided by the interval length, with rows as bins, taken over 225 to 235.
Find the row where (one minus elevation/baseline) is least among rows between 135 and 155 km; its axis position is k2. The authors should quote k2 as 136.0 km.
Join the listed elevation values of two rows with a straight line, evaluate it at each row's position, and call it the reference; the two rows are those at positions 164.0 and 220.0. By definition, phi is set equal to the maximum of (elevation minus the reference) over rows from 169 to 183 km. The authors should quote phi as 36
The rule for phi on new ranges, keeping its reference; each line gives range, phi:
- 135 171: 9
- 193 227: 40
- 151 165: 9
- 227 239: 12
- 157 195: 51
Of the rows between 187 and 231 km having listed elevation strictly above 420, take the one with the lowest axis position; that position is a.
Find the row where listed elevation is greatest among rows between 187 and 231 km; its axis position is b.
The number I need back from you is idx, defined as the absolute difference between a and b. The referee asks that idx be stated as 0 km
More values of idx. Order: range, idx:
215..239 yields 22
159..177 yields 0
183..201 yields 4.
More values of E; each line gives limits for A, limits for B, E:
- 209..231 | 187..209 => 1.04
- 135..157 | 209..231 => 1.19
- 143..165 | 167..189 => 1.15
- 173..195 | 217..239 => 1.01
